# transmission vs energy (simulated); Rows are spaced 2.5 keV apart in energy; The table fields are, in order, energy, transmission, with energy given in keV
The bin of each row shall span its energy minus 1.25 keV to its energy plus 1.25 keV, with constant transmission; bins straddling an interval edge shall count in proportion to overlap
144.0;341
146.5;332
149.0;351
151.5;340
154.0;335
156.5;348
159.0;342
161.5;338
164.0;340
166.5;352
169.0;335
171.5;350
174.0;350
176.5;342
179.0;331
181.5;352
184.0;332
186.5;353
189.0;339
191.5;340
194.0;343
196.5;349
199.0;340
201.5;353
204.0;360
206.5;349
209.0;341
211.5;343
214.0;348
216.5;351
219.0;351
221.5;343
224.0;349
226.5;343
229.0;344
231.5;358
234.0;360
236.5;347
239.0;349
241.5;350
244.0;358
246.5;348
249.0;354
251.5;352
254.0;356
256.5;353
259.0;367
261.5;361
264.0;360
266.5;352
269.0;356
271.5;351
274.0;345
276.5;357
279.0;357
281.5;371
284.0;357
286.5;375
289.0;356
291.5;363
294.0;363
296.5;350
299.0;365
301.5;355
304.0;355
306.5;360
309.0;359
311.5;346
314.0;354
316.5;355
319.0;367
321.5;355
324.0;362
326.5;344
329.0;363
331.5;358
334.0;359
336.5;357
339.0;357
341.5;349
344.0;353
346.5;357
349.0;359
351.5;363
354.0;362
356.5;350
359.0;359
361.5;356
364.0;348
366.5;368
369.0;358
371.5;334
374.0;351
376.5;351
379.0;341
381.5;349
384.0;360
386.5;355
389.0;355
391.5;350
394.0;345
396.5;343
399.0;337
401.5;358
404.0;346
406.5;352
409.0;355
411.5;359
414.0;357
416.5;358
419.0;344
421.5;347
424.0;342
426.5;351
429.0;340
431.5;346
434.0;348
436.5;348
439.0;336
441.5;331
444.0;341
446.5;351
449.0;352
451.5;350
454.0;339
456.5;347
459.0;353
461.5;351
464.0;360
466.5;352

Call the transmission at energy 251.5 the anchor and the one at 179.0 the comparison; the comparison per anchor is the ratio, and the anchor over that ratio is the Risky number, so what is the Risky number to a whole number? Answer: 374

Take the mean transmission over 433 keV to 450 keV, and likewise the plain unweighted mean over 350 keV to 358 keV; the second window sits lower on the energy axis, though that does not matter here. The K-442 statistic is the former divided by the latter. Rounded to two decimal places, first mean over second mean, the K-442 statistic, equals 0.96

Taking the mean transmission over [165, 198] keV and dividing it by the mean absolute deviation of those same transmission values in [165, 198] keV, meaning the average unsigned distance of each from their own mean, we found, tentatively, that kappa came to 51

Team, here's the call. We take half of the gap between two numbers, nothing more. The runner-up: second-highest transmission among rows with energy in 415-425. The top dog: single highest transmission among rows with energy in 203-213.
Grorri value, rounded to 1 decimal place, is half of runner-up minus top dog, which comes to -6.5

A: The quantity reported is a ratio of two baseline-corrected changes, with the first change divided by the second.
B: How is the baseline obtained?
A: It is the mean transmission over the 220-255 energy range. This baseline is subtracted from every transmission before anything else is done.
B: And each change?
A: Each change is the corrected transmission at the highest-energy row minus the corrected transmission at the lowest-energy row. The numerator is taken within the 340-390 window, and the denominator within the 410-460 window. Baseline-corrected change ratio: -1.0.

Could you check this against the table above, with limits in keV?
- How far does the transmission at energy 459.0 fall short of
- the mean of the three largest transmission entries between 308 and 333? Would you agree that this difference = 11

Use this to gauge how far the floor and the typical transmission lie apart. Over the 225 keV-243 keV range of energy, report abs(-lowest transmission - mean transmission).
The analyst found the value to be 693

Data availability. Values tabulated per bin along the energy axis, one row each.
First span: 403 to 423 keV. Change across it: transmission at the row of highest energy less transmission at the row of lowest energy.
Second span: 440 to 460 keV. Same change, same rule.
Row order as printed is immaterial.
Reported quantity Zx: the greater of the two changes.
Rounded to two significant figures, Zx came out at 22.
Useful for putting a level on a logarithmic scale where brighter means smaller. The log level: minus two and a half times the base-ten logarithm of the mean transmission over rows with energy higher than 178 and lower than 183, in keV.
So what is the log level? -6.33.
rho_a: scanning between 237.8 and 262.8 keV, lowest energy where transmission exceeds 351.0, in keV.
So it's 244.0 keV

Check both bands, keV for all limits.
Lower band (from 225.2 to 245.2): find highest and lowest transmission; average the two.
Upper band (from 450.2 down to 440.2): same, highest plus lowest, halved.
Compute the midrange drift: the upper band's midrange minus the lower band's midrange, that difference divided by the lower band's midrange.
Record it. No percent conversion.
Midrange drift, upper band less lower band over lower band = -0.03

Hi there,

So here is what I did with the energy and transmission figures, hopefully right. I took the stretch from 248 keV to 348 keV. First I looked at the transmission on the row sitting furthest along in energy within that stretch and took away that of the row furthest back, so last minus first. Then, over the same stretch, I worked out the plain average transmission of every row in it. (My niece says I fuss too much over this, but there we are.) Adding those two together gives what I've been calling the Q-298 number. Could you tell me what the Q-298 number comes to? 360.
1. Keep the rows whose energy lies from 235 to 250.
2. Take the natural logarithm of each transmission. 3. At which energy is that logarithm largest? 244.0 keV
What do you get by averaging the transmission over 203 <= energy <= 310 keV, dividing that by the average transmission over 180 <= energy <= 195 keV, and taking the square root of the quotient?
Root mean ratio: 1.02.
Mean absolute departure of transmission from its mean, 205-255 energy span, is 4.3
